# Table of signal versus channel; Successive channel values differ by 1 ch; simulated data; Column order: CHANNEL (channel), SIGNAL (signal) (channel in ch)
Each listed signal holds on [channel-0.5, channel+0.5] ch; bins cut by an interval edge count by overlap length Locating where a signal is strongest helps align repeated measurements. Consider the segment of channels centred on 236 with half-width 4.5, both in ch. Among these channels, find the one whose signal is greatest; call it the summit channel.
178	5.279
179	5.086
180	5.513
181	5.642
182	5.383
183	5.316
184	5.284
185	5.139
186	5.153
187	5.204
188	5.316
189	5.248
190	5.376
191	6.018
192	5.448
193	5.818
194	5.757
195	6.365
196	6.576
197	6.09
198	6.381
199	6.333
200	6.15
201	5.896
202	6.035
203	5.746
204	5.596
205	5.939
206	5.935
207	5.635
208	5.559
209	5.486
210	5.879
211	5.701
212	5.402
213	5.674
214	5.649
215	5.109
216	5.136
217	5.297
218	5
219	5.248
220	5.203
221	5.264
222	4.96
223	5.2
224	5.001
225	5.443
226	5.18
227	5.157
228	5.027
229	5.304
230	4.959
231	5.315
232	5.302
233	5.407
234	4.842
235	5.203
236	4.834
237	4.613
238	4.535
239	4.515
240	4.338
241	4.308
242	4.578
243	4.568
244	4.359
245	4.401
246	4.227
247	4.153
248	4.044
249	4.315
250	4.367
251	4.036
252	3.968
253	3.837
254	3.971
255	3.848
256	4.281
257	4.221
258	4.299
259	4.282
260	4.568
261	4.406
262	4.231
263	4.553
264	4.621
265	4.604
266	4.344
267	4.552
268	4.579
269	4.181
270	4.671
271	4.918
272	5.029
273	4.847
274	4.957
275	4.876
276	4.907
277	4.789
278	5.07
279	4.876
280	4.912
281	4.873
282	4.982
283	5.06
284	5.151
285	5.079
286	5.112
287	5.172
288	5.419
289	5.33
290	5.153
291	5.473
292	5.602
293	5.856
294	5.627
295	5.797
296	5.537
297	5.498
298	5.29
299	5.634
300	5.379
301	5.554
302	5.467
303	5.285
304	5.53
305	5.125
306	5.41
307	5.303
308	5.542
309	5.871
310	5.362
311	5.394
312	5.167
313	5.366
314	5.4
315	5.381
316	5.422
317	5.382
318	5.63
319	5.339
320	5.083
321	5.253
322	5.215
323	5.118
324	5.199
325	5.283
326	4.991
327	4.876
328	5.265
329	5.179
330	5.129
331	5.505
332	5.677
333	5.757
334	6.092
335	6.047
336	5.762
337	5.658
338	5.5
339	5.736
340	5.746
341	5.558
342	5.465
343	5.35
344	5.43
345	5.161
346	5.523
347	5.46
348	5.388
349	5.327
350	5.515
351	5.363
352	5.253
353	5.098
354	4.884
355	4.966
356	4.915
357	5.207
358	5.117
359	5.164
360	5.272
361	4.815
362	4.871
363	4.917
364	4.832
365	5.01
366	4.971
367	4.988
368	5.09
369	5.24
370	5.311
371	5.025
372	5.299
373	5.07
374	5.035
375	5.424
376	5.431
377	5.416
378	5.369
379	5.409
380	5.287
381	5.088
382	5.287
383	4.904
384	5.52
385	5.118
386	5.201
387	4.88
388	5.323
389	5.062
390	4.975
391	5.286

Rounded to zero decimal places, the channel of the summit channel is 233 ch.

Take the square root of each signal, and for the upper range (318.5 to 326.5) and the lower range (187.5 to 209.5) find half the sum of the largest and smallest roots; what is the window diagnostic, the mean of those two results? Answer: 2.35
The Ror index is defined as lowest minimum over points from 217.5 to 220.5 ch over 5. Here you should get 1.000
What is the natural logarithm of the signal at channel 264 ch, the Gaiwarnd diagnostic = 1.53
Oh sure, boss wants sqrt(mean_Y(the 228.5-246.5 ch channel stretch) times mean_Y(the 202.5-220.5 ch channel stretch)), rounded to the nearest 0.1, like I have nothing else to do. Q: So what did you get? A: 5.1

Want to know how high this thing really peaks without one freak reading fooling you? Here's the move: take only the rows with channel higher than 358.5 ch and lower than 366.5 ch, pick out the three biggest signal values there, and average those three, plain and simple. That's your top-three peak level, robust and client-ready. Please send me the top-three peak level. 5.1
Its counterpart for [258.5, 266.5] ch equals 4.6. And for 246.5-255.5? 4.3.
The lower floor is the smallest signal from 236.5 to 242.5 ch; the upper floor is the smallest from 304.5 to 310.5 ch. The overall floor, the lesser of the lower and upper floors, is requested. 4.3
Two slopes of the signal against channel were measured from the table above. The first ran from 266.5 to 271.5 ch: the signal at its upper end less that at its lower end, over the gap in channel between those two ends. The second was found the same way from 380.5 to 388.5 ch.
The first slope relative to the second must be 2.7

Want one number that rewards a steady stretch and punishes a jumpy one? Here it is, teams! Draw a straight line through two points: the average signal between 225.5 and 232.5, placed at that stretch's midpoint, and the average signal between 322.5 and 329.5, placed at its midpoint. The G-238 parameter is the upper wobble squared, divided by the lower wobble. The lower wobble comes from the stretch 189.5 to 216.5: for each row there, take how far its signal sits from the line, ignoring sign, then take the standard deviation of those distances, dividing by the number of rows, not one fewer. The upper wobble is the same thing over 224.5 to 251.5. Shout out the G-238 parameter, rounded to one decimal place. 0.4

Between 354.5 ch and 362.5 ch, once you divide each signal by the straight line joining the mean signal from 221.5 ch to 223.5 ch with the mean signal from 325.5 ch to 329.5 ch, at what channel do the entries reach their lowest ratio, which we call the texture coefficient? 361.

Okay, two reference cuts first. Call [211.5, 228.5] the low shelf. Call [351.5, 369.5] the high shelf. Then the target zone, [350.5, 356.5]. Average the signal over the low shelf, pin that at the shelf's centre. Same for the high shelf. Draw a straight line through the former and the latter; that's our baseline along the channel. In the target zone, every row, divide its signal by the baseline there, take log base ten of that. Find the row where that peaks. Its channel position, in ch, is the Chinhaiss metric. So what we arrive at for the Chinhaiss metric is 351 ch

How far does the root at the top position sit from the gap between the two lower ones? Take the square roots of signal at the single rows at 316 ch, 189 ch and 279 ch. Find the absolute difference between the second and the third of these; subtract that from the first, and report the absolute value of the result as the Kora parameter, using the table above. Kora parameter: 2.25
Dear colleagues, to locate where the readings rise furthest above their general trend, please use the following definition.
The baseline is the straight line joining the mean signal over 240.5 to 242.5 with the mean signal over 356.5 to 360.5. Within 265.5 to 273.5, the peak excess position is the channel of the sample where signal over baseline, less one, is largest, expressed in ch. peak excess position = 272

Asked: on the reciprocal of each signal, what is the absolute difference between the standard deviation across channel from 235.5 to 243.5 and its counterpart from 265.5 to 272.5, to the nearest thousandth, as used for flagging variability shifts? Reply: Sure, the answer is 0.006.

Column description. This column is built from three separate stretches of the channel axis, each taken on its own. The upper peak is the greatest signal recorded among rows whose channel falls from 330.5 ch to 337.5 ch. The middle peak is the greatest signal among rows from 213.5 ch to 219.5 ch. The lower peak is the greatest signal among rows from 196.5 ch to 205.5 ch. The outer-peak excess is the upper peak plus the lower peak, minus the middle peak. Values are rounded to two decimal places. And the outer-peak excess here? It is 6.82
